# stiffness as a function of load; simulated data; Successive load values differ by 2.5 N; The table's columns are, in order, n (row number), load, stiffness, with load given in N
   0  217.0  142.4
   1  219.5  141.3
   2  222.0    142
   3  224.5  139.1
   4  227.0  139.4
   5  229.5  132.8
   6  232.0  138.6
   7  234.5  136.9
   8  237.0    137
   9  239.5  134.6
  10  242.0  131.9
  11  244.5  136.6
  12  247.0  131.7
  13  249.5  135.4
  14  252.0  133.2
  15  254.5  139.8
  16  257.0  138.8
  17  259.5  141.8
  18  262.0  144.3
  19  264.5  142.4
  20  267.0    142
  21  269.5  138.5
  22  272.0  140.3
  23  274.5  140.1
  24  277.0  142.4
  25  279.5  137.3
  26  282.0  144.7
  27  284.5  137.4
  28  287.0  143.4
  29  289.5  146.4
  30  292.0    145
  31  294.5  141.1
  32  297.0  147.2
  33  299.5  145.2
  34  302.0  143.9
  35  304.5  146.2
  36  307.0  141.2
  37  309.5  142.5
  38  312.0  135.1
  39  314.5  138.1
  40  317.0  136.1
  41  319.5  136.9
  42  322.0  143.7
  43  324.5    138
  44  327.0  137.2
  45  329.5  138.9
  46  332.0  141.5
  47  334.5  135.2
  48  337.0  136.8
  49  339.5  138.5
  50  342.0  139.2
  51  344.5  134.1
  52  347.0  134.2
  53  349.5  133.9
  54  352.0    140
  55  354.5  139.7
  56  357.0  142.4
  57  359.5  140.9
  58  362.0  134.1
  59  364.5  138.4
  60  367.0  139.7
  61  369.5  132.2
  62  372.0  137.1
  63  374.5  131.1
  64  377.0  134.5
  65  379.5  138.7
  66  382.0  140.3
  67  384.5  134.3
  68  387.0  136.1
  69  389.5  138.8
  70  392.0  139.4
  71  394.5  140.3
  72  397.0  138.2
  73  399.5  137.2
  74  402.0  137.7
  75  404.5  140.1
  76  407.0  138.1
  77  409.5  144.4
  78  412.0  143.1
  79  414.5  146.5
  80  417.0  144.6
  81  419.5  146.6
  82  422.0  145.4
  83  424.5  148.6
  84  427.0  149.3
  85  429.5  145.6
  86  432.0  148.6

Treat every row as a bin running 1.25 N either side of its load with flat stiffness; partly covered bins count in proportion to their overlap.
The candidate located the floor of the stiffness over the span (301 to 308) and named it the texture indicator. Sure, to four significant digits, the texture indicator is 141.2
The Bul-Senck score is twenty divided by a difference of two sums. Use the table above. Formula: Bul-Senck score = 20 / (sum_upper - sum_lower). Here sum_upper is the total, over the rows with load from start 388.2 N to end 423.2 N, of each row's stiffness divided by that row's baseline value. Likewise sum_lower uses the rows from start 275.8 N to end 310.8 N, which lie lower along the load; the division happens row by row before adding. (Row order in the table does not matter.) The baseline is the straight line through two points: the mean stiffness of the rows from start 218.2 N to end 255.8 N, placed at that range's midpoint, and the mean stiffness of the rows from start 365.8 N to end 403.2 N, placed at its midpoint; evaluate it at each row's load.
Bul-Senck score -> -100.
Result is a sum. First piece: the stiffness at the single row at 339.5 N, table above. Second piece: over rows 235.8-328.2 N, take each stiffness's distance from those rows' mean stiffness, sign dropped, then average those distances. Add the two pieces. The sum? 142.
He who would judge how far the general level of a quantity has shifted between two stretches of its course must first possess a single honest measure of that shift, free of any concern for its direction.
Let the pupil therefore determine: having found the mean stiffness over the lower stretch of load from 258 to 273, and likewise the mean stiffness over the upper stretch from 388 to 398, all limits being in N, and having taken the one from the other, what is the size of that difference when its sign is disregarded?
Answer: 2.4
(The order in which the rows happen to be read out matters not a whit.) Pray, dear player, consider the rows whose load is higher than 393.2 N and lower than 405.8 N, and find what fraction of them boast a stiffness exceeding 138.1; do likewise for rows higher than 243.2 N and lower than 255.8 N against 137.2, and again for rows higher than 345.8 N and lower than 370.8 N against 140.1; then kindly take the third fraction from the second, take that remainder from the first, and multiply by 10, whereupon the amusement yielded 6.0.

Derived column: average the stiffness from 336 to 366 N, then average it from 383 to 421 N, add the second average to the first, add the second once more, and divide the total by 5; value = 83.7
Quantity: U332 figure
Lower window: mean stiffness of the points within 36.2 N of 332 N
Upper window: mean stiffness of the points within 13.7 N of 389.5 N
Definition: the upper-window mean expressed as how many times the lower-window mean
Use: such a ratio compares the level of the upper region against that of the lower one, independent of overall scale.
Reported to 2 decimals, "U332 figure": 0.99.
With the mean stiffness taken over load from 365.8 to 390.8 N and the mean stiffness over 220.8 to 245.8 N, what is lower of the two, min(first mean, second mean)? 136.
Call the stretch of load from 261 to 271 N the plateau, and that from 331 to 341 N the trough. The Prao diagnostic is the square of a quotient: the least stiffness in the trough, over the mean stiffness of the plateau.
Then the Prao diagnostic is 0.91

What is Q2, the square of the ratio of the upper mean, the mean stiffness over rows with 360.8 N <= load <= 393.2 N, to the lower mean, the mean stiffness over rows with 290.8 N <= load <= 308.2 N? 0.90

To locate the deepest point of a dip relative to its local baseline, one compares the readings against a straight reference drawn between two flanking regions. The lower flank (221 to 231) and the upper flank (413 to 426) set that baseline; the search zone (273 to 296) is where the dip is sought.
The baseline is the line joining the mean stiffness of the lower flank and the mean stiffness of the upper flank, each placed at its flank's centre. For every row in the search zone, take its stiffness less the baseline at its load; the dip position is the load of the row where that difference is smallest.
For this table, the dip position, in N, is 284.5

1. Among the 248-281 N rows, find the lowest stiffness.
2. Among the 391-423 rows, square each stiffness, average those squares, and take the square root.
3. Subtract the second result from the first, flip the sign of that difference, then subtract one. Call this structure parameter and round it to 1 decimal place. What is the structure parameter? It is 7.5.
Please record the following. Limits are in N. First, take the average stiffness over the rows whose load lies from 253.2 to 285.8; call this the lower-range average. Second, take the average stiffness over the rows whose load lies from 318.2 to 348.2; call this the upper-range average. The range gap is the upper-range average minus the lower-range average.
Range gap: -3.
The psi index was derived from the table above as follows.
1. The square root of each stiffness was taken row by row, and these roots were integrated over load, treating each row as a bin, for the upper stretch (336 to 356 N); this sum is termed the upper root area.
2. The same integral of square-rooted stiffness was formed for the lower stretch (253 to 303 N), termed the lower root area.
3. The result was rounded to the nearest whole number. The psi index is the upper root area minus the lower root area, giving -362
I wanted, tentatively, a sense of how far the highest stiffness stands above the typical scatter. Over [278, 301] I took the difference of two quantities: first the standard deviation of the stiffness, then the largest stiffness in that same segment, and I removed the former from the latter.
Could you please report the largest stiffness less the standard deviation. 144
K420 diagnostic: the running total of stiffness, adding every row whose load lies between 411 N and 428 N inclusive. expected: 1024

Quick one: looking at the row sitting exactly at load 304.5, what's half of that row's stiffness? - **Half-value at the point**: 73.1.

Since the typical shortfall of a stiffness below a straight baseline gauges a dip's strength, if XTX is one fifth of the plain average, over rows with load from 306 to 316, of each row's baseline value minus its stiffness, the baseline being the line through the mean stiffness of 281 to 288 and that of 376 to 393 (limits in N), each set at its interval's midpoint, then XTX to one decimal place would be 0.3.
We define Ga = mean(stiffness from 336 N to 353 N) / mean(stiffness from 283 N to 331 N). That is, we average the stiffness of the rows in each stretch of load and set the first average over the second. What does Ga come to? 0.97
